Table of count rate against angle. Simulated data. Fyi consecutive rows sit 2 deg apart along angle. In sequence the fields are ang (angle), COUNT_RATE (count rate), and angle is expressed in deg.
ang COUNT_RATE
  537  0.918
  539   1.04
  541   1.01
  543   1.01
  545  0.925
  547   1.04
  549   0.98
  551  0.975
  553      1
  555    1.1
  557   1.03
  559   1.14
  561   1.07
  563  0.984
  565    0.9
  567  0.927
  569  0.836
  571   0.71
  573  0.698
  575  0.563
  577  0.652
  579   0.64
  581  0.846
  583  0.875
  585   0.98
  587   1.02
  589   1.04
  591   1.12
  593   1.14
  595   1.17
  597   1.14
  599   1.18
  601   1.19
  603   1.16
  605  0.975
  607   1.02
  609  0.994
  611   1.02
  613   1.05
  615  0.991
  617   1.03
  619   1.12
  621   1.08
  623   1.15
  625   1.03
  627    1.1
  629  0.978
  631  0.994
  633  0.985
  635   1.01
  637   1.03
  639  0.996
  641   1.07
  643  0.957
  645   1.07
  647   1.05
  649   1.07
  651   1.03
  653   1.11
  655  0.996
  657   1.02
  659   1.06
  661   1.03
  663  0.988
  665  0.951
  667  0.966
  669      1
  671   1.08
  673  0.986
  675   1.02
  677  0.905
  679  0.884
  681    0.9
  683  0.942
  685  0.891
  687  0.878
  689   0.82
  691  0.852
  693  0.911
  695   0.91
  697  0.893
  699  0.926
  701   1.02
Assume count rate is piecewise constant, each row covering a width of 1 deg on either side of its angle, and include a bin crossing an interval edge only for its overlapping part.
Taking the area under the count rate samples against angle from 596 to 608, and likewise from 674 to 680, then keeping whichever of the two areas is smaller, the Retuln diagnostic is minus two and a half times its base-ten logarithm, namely -1.9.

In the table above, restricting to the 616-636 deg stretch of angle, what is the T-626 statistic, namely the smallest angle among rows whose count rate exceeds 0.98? 617 deg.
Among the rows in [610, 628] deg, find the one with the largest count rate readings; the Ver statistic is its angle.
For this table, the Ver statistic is 623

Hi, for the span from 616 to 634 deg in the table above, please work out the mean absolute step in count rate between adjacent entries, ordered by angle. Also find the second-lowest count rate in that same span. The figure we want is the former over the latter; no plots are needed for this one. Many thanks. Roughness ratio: 0.068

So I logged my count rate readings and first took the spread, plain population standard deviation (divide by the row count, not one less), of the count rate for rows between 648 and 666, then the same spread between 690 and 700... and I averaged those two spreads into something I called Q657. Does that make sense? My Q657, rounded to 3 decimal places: 0.035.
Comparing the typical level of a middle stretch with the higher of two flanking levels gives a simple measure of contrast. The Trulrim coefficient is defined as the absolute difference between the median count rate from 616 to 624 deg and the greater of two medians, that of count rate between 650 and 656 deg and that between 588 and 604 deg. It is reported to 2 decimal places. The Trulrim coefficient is 0.05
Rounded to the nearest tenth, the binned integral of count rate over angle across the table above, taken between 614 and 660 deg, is 47.9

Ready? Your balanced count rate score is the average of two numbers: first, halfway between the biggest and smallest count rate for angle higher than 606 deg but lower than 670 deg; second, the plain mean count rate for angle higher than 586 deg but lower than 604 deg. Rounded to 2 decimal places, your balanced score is 1.09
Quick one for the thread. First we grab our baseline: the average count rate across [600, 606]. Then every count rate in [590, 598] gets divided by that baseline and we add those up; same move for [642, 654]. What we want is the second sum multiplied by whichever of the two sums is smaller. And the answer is 23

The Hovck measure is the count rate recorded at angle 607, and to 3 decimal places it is 1.020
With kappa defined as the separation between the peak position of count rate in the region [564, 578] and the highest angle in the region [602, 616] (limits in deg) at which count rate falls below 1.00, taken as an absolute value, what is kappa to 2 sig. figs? 48 deg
